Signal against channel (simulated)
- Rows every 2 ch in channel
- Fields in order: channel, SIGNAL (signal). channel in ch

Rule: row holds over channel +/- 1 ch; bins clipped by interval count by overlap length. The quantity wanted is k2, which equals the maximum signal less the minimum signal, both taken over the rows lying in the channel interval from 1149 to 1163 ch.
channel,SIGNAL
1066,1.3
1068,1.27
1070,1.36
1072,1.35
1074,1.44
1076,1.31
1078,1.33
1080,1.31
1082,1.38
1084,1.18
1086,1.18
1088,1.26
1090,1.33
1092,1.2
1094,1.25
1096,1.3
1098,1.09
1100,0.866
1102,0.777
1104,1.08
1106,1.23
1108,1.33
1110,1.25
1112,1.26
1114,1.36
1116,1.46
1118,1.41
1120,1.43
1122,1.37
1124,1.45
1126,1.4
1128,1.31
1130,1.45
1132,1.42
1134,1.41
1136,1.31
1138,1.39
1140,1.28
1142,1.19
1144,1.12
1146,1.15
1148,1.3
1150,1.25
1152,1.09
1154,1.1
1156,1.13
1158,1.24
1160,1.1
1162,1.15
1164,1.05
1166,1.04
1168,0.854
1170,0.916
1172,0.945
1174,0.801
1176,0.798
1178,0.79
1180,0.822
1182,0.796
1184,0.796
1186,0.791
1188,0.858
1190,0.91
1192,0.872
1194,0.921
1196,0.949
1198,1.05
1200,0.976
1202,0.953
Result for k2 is 0.16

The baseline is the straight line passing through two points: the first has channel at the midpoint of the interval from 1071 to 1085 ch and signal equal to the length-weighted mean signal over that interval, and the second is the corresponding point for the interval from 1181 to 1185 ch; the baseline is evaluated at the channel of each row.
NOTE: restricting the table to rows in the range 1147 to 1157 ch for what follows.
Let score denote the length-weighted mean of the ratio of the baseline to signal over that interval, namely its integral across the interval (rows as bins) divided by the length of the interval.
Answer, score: 0.82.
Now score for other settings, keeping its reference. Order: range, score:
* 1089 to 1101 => 1.08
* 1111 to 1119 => 0.83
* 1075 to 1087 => 1.03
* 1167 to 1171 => 0.98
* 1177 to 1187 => 1.00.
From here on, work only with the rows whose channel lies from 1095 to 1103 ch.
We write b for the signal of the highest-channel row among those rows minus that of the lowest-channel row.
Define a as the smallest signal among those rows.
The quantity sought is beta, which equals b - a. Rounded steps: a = 0.777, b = -0.52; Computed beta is -1.30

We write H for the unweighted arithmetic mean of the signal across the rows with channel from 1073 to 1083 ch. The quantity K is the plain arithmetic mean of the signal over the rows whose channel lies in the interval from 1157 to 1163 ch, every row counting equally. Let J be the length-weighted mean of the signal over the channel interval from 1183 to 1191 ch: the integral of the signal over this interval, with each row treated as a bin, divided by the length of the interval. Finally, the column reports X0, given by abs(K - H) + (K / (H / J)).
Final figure 0.9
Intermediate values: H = 1.35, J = 0.84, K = 1.2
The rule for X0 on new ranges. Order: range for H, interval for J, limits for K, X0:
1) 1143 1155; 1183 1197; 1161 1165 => 0.9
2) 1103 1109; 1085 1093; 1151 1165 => 1.2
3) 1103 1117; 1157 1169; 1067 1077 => 1.2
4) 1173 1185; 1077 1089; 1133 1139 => 2.7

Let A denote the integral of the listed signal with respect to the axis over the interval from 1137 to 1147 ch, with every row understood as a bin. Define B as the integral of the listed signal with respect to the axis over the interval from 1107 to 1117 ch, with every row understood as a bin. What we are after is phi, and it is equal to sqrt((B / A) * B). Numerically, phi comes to 3.8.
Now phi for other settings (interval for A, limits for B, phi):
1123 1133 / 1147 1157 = 3.1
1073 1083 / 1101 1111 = 3.1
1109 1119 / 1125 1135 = 3.8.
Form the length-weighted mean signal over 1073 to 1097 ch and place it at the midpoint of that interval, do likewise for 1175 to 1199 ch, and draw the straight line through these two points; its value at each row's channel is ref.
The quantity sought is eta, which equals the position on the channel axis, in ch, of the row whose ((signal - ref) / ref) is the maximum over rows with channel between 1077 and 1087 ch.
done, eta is 1082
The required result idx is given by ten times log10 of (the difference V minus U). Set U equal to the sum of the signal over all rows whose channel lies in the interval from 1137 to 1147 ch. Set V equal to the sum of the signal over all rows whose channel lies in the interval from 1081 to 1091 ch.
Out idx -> -7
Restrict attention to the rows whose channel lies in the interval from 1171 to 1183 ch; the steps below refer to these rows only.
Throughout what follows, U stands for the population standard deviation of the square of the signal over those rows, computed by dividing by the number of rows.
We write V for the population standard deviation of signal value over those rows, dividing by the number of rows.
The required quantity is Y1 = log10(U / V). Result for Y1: 0.24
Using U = 0.09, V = 0.05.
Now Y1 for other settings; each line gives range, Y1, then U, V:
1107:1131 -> 0.43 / 0.19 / 0.07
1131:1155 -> 0.40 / 0.29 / 0.12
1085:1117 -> 0.35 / 0.38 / 0.17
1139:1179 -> 0.32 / 0.33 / 0.16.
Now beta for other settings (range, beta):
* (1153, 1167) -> -1.10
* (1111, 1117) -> -1.06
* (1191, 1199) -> -0.69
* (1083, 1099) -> -1.18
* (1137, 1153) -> -1.39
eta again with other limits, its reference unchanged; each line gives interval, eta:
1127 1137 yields 1130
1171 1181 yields 1172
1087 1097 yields 1090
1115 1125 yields 1124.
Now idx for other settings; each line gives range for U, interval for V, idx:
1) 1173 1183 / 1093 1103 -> 1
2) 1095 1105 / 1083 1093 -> 0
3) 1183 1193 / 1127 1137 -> 4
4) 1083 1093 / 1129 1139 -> -1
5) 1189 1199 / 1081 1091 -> 2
